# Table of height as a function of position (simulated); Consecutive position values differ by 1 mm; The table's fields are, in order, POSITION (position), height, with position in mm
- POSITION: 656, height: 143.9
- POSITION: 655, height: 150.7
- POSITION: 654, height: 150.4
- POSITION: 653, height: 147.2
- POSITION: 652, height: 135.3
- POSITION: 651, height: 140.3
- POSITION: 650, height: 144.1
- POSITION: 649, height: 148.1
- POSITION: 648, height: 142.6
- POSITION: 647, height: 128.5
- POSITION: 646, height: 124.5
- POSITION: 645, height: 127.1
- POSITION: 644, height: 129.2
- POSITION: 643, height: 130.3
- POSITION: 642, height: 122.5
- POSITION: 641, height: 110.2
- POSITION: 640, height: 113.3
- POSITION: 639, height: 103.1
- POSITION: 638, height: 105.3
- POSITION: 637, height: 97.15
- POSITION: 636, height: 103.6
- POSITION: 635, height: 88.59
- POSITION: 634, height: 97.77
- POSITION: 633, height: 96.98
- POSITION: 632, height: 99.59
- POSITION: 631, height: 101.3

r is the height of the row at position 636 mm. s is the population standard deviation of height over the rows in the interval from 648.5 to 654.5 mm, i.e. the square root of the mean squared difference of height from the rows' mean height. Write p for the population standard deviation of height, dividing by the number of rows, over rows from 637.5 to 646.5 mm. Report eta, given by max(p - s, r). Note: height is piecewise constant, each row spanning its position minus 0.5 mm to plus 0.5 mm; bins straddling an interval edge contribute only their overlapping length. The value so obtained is 104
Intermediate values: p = 10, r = 103.6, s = 5.1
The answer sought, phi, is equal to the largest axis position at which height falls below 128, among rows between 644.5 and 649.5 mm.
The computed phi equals 646 mm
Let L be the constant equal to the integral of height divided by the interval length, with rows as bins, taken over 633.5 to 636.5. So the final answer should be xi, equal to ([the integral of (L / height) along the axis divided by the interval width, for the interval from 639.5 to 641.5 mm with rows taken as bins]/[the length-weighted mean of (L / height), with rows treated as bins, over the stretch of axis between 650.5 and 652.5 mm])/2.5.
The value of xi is 0.49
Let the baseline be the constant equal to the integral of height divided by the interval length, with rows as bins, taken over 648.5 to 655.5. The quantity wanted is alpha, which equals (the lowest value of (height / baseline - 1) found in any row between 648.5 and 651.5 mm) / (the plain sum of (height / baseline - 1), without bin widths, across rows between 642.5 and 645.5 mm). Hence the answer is 0.1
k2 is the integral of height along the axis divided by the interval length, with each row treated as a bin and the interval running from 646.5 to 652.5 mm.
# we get 140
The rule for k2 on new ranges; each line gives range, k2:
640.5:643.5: 121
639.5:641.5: 112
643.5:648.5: 130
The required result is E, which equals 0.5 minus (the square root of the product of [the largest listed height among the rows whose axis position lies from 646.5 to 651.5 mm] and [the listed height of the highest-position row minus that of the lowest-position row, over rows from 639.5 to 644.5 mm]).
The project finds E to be -48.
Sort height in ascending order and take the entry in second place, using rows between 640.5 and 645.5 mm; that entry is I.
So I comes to 122.5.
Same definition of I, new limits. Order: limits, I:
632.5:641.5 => 96.98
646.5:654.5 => 135.3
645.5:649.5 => 128.5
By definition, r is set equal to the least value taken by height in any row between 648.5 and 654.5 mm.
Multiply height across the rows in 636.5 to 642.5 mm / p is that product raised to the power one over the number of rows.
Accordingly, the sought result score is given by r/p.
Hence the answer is 1.25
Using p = 108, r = 135.3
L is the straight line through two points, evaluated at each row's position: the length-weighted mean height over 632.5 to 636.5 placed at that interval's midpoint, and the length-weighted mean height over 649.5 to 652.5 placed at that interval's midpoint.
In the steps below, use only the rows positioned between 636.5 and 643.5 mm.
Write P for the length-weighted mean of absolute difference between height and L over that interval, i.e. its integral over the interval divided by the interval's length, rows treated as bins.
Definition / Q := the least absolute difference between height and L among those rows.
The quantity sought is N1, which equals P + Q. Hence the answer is 5.6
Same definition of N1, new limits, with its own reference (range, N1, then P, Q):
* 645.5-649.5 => 7.7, 6.8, 0.94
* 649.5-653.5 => 4.5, 4.1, 0.40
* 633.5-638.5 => 4.9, 4.3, 0.59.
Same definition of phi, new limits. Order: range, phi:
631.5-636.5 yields 636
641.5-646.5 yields 646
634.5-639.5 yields 639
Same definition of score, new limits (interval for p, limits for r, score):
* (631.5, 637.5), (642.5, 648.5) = 1.28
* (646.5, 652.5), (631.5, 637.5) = 0.63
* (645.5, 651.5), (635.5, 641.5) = 0.71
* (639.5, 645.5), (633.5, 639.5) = 0.73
